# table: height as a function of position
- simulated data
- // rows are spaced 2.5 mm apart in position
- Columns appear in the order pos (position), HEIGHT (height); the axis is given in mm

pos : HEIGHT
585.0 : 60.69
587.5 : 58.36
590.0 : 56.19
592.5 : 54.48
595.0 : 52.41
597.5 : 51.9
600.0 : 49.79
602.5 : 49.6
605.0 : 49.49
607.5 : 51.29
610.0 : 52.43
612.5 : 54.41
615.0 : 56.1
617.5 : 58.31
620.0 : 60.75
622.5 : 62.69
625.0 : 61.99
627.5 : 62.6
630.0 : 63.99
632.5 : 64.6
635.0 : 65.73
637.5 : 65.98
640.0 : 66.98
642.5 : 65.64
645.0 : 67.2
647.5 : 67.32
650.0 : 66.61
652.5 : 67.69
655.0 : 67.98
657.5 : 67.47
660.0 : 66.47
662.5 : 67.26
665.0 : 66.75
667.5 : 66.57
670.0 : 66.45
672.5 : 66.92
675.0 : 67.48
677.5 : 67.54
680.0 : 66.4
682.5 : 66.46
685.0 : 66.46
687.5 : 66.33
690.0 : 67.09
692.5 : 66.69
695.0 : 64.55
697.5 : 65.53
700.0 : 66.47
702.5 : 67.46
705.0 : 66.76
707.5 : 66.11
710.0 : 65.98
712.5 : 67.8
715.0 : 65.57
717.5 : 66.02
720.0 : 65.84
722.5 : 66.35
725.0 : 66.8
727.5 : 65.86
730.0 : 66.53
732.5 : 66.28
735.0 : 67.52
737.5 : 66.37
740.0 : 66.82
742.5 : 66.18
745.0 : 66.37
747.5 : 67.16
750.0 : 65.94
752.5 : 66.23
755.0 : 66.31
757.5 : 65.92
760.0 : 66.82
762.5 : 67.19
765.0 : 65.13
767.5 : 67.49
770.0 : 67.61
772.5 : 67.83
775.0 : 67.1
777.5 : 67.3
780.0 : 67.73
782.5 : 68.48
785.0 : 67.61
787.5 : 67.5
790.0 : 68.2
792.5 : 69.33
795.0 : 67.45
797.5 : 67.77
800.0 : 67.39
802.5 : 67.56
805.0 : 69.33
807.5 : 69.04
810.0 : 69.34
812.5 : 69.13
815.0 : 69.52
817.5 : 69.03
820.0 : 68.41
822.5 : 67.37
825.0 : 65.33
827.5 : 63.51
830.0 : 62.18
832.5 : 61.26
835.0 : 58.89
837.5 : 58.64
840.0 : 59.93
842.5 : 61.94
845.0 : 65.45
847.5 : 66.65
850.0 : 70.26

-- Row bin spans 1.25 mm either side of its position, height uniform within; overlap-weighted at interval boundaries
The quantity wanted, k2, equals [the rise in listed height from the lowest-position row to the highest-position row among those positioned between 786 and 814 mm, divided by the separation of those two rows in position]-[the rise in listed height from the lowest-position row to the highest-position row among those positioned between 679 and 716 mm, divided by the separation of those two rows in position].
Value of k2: 0.09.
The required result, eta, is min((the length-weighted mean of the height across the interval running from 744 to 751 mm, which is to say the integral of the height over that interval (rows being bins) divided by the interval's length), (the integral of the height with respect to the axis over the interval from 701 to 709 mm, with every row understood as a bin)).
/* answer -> 67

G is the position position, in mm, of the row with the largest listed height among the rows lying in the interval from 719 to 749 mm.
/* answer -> 735.0 mm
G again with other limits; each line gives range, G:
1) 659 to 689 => 677.5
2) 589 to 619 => 617.5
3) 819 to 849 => 820.0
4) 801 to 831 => 815.0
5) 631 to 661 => 655.0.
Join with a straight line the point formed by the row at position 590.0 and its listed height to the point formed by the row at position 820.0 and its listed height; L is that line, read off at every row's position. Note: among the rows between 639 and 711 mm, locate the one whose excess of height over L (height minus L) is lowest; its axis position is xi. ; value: 695.0 mm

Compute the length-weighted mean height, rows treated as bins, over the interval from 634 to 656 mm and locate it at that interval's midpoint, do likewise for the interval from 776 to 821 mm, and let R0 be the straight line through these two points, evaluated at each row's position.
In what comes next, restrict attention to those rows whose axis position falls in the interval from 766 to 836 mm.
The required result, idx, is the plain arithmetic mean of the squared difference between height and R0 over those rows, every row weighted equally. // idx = 8.6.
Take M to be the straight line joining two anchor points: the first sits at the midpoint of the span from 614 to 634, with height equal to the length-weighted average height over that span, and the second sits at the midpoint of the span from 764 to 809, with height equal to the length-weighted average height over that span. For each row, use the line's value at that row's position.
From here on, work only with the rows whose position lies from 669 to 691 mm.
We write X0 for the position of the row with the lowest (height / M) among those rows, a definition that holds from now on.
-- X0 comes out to 687.5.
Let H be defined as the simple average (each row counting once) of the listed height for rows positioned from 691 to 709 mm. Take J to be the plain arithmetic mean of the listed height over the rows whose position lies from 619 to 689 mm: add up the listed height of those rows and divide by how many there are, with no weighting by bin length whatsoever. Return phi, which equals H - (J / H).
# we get 65.2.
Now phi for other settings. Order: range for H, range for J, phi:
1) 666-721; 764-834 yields 65.5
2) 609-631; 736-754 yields 58.1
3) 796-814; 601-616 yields 67.7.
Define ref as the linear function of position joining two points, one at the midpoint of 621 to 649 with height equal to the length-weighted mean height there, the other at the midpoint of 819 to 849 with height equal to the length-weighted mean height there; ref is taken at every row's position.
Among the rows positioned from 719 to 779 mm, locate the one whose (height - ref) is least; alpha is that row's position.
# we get 765.0 mm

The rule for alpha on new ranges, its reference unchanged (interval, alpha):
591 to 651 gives 605.0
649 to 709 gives 695.0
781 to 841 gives 837.5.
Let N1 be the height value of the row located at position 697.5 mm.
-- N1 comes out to 65.53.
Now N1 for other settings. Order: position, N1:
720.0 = 65.84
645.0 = 67.2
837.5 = 58.64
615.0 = 56.1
